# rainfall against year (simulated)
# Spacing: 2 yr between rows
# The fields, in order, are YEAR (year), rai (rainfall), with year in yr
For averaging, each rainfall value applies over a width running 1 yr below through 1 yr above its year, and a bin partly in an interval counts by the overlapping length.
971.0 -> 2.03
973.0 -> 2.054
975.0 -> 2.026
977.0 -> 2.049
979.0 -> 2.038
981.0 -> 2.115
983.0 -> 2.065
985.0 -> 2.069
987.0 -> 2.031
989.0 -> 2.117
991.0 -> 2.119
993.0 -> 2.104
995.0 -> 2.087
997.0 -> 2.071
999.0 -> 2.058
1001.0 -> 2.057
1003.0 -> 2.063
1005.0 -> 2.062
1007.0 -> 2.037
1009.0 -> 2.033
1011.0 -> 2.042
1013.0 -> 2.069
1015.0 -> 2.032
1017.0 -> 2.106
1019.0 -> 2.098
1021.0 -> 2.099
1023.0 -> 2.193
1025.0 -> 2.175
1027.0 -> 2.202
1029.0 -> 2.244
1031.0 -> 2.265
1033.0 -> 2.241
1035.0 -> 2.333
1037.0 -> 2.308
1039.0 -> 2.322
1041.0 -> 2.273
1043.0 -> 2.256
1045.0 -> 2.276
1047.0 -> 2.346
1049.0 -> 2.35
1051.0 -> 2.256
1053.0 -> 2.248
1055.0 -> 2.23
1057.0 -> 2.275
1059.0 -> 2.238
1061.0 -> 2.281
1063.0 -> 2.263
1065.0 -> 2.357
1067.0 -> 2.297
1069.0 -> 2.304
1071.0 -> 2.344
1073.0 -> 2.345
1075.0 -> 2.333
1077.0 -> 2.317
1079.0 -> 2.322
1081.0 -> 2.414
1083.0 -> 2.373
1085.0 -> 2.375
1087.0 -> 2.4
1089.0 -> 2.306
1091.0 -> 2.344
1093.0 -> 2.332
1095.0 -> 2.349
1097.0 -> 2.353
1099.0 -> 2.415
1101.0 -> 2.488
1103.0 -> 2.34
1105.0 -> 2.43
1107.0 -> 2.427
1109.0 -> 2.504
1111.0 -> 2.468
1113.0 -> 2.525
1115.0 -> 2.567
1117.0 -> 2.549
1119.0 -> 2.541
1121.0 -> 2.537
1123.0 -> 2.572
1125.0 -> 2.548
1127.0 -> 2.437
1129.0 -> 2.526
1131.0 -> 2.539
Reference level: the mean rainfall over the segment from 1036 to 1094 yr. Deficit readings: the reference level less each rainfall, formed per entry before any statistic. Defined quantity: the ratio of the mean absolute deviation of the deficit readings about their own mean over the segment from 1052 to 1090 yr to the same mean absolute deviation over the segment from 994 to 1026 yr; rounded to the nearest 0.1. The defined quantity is 1.2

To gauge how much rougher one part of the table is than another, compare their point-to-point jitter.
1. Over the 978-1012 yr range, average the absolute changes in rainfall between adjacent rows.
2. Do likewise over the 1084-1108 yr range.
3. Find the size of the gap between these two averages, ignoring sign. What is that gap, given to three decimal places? 0.029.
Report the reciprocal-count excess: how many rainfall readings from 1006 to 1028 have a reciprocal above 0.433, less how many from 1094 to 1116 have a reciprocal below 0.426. 1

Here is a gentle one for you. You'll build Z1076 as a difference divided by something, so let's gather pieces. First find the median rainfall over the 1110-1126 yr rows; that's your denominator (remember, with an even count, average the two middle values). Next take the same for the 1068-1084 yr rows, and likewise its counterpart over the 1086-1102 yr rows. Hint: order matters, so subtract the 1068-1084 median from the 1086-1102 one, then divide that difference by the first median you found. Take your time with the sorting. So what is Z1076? 0.005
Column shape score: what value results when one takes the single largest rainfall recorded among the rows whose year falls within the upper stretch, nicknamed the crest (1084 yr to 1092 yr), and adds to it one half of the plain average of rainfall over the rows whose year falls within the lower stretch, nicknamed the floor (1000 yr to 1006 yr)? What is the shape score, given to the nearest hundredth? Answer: 3.43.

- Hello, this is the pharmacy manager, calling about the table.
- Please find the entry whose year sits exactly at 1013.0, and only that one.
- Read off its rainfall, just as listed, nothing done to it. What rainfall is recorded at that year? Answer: 2.069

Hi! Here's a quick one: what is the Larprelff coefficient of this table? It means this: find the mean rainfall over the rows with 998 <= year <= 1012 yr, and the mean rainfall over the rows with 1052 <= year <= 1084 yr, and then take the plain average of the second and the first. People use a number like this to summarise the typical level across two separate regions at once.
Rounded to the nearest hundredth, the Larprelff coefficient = 2.18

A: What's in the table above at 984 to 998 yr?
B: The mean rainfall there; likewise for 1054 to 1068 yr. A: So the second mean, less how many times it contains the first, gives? 1.19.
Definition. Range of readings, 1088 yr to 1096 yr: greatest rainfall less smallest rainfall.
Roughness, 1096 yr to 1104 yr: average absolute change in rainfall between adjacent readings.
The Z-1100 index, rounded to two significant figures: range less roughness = -0.051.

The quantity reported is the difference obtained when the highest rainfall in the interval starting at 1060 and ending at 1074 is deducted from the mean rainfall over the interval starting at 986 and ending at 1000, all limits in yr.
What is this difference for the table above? -0.27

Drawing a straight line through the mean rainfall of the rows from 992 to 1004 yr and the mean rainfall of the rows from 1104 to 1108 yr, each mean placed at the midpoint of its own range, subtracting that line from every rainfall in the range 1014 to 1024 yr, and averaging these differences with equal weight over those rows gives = -0.04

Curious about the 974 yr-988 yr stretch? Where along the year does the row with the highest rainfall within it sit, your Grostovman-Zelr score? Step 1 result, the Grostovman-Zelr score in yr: 981.0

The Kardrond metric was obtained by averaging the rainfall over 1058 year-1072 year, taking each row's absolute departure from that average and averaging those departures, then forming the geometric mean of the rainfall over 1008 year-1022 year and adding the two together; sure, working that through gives 2.10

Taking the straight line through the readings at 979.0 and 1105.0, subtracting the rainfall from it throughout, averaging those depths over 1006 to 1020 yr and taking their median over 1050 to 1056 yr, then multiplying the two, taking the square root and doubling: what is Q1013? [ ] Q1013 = 0.083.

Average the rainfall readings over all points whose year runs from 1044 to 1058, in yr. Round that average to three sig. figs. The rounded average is 2.28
